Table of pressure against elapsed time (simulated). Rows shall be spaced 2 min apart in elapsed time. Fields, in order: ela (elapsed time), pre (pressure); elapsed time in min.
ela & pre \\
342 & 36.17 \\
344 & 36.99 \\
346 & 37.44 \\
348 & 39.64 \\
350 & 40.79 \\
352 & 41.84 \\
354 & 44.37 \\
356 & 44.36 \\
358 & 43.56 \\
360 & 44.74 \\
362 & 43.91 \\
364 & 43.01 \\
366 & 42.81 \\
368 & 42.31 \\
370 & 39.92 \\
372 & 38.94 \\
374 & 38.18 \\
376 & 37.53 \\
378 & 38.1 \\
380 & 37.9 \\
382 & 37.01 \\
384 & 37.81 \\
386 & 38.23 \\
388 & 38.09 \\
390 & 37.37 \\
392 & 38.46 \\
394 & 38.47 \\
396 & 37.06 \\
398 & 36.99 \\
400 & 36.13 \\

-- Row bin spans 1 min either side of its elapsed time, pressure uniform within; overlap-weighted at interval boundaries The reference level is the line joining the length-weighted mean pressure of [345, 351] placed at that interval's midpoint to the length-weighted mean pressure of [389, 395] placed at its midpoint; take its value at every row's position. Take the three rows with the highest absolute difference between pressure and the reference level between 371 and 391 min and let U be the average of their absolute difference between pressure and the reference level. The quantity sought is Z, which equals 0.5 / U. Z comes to 0.48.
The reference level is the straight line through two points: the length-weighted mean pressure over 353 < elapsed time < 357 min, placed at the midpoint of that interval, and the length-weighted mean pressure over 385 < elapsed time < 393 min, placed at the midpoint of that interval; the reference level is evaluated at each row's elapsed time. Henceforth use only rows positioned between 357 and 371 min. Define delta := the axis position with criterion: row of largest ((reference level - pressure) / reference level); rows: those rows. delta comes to 370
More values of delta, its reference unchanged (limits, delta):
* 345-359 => 346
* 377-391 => 382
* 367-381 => 376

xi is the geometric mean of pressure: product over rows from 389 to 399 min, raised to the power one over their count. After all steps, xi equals 38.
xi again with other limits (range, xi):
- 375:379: 38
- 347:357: 42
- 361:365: 43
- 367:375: 40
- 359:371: 43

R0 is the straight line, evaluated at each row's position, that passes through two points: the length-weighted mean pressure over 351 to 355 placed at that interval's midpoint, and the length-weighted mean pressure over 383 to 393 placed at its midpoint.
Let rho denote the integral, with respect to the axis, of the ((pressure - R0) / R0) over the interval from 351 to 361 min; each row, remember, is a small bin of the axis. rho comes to 0.26 min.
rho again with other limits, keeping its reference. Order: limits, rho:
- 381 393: -0.09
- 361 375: 0.12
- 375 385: -0.38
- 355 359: 0.14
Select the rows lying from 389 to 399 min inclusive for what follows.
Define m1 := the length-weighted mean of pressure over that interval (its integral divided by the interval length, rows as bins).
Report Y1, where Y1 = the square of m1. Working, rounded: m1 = 37.7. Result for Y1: 1419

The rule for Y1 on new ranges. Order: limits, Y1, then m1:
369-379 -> 1485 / 38.5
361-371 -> 1797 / 42.4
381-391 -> 1421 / 37.7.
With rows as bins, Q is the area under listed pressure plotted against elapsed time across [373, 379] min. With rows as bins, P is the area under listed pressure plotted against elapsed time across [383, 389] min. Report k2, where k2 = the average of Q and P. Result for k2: 228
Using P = 228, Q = 228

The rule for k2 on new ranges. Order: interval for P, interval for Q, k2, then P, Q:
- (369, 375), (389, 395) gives 231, 234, 229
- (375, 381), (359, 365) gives 245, 227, 263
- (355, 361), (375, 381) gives 246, 265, 227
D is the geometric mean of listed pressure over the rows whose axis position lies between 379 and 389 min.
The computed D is 37.8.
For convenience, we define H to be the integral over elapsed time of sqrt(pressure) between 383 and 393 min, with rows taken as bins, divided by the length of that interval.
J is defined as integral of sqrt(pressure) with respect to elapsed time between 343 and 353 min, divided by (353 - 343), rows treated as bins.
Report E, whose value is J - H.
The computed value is 0.11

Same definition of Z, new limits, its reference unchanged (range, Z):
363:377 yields 0.13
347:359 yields 0.10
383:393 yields 0.91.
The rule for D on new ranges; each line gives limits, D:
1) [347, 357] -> 42.2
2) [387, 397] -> 37.9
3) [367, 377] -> 39.3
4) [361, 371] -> 42.4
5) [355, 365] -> 43.9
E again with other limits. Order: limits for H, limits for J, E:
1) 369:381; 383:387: -0.03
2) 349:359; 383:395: -0.39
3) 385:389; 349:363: 0.41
